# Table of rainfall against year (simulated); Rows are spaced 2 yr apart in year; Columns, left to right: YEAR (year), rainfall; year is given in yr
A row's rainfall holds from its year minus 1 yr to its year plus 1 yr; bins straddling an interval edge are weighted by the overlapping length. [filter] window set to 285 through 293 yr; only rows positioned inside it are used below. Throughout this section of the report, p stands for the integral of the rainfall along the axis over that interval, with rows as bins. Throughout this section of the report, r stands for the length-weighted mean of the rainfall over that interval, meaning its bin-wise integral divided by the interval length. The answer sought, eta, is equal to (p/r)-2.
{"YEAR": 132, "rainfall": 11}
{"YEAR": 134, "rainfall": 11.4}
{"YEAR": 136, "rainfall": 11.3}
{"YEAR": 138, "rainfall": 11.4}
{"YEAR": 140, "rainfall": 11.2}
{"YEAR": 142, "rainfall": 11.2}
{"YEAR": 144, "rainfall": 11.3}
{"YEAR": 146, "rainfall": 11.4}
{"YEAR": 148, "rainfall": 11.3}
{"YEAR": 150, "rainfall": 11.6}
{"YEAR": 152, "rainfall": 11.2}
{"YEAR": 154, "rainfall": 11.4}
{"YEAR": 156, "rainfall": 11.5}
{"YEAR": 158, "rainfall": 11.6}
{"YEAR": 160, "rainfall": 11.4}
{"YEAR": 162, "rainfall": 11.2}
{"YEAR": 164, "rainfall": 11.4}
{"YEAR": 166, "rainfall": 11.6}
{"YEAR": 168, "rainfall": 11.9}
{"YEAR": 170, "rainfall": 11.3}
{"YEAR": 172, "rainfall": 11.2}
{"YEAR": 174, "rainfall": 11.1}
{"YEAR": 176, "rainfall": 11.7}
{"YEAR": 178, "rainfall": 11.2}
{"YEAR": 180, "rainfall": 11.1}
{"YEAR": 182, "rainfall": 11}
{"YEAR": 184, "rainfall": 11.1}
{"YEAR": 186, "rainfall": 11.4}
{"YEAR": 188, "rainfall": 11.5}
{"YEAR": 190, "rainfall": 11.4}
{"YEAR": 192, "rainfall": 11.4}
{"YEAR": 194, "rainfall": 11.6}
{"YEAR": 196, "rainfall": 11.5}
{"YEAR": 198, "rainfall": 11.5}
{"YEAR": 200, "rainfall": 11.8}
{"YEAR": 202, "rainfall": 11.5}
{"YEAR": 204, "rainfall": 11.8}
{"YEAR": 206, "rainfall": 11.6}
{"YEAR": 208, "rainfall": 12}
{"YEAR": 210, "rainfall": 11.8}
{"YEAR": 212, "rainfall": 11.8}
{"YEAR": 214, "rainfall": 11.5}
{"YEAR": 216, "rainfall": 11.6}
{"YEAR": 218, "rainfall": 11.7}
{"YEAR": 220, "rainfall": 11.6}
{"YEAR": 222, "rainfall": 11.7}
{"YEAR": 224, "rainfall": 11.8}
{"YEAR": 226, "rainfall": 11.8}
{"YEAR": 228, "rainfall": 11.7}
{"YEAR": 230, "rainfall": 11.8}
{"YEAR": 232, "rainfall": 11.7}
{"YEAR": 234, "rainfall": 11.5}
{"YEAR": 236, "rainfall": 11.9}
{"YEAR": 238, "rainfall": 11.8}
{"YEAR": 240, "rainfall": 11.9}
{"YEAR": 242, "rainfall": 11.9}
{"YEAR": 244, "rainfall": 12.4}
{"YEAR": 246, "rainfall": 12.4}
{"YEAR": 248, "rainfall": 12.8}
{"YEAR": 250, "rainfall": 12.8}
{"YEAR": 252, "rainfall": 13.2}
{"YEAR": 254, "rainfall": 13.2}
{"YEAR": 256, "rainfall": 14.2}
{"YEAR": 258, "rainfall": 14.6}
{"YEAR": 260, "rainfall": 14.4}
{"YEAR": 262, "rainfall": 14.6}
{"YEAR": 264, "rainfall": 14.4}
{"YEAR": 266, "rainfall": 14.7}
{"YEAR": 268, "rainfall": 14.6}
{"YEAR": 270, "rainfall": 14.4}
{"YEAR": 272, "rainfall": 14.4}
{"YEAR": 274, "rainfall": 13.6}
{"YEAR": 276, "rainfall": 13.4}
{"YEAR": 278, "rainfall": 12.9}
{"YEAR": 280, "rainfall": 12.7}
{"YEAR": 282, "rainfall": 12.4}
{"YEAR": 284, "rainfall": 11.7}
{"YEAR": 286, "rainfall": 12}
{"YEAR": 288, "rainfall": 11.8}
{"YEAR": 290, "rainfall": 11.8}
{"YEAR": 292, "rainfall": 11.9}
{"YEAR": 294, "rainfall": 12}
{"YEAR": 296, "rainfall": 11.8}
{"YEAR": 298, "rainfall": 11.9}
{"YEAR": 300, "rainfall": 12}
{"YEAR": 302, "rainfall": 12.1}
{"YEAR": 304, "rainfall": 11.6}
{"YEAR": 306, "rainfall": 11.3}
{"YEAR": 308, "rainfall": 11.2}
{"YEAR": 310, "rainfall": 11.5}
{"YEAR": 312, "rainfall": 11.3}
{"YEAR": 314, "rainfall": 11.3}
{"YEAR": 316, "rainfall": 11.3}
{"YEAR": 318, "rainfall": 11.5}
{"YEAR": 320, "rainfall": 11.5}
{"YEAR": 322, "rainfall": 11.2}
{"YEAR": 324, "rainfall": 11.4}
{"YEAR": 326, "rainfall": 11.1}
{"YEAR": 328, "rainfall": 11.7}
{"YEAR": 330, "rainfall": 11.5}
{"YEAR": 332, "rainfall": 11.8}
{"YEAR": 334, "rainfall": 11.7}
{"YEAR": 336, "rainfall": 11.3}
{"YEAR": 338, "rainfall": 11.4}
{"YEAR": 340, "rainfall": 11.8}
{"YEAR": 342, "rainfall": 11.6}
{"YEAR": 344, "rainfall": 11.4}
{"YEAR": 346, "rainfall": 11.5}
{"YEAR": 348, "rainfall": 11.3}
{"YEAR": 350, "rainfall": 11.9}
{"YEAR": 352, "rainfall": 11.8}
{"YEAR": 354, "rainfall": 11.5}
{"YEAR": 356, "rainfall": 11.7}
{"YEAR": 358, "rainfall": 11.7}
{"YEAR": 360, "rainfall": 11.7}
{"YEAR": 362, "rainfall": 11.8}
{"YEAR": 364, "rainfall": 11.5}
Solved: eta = 6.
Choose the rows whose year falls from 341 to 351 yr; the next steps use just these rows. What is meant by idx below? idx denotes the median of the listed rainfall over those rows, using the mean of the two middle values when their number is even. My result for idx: 11.50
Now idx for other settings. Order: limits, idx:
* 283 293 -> 11.80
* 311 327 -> 11.30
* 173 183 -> 11.10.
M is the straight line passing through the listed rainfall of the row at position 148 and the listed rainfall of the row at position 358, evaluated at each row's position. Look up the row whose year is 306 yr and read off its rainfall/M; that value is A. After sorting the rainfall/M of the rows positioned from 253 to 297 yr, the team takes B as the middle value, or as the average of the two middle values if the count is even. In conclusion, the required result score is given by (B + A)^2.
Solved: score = 4.53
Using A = 0.97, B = 1.154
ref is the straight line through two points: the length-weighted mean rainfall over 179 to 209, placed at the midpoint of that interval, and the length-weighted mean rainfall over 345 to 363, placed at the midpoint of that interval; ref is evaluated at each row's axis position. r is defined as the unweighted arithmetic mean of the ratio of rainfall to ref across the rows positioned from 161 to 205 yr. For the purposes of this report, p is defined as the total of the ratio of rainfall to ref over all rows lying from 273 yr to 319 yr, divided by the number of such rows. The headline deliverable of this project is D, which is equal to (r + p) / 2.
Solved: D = 1.01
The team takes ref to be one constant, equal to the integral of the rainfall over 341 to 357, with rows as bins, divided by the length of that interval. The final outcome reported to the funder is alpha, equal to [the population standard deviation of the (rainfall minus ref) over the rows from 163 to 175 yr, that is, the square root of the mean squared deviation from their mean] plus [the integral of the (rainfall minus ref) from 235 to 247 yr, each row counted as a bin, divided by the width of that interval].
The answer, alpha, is 0.73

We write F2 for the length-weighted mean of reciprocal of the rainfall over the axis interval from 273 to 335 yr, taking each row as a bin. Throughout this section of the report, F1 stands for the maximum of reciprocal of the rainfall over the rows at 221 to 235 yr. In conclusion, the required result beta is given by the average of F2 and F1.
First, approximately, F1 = 0.0870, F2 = 0.0847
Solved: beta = 0.0858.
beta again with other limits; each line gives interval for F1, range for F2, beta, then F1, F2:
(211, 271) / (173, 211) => 0.0871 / 0.0870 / 0.0872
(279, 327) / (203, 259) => 0.0863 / 0.0901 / 0.0825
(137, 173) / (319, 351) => 0.0881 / 0.0893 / 0.0869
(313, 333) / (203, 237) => 0.0877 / 0.0901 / 0.0853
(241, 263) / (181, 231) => 0.0852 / 0.0840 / 0.0863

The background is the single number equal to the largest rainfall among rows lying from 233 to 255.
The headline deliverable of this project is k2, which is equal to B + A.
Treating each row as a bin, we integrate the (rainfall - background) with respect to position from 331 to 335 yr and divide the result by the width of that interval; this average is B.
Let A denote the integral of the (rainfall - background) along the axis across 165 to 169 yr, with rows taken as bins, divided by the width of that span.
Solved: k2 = -2.9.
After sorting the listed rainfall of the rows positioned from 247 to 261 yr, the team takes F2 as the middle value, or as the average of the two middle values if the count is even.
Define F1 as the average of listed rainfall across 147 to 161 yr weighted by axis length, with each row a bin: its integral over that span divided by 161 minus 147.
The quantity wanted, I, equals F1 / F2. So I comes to 0.87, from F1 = 11.4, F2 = 13.2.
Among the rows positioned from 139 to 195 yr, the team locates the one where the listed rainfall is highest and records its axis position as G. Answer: 168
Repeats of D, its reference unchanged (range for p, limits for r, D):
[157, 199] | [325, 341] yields 0.99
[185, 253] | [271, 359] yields 1.02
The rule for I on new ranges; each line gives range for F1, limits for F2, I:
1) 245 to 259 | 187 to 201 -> 1.16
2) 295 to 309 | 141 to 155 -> 1.04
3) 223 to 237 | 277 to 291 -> 0.98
